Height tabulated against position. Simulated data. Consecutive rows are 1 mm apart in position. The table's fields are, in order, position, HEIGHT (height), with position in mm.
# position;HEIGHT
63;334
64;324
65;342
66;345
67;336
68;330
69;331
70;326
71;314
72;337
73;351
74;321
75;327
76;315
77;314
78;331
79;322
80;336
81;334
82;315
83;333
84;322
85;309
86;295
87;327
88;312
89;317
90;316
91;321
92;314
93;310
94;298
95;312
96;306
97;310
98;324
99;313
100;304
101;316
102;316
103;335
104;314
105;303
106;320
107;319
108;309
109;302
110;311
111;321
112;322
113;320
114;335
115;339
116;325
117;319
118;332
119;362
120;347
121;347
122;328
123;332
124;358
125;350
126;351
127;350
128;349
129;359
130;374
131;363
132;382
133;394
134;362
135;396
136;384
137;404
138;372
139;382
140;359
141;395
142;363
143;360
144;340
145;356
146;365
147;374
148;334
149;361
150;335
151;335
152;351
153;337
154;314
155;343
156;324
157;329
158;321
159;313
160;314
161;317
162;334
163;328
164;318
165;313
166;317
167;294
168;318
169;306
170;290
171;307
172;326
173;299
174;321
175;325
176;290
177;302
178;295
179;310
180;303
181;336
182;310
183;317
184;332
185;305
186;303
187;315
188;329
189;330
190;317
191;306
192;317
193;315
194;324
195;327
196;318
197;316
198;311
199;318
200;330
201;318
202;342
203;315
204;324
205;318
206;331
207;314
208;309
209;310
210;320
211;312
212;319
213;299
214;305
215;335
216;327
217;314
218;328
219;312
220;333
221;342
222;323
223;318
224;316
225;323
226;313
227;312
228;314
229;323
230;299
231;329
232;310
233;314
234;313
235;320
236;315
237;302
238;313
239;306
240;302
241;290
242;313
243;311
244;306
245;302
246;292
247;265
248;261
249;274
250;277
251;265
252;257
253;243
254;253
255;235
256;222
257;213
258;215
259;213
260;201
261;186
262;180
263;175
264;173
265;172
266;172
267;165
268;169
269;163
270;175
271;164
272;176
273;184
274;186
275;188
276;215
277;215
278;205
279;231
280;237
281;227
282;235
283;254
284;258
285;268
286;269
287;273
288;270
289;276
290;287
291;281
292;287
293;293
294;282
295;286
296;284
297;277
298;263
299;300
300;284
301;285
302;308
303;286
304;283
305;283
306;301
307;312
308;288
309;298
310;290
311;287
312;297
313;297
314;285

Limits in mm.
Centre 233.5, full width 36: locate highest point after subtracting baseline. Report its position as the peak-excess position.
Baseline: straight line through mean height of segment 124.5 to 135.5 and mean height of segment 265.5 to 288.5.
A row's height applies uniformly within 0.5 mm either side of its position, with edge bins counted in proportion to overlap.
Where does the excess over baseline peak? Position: 221 mm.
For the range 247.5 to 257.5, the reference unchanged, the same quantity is 250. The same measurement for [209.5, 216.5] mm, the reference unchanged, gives 215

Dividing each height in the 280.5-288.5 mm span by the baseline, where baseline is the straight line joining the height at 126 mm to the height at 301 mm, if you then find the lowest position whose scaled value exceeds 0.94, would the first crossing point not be 287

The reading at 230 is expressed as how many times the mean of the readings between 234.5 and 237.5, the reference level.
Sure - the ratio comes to 0.96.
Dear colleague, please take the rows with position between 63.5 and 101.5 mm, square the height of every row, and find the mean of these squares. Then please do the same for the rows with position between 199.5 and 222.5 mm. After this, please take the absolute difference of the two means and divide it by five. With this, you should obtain 64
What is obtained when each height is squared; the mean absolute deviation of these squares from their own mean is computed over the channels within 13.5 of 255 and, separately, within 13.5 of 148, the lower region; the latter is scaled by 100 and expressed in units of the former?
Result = 79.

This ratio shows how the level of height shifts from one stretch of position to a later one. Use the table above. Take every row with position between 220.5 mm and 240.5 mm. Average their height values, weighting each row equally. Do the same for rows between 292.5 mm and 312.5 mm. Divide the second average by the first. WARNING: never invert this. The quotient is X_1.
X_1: 0.92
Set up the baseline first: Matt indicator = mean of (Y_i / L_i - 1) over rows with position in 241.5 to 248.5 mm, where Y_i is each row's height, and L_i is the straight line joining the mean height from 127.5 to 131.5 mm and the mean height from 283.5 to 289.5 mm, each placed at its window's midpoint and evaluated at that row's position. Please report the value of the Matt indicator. 0.00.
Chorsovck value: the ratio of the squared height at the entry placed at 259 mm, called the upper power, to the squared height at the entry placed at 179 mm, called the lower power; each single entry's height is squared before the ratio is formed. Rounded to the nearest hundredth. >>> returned 0.47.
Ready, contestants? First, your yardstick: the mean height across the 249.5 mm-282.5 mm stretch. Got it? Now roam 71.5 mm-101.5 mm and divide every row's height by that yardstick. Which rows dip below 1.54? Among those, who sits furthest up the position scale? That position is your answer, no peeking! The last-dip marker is 101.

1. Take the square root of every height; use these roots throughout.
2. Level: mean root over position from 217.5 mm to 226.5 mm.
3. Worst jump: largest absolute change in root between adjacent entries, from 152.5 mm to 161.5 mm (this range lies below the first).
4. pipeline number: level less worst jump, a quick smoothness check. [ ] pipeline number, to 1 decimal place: 17.2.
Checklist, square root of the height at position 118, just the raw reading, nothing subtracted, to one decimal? 18.2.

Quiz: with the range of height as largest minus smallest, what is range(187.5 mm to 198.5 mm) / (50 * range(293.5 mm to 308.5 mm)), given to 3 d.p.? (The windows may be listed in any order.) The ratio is 0.010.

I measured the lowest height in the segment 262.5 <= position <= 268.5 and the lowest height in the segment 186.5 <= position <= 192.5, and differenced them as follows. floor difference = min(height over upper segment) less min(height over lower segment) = -141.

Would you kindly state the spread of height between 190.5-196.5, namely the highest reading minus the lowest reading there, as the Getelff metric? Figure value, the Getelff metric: 21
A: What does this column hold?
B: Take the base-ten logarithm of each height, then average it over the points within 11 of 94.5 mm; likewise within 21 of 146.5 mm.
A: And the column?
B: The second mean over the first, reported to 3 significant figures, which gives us 1.02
